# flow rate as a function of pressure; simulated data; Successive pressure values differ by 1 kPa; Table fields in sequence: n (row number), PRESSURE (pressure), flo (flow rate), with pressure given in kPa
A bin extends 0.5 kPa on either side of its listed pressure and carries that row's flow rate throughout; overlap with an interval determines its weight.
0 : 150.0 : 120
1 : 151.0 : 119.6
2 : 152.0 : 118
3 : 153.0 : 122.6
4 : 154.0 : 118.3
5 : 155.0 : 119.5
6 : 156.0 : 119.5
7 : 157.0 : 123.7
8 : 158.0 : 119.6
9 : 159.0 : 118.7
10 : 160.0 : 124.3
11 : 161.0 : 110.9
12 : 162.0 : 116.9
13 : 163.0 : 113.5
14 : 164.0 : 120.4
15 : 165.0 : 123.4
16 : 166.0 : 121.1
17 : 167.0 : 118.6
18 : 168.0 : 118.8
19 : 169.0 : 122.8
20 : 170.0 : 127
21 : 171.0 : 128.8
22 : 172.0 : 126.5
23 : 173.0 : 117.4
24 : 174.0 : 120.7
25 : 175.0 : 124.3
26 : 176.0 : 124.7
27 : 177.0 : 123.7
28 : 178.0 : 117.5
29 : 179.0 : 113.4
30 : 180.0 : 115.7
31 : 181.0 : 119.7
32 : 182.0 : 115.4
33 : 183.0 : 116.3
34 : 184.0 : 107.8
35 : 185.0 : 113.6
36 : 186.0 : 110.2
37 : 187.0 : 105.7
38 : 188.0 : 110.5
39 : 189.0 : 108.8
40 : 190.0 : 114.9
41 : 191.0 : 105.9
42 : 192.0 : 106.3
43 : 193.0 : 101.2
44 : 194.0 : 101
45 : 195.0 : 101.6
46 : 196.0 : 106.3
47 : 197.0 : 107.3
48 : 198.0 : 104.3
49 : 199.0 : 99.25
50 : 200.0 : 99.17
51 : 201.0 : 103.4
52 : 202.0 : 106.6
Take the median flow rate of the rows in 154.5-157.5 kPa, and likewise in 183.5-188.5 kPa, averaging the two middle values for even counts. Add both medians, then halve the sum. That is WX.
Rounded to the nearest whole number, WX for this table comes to 115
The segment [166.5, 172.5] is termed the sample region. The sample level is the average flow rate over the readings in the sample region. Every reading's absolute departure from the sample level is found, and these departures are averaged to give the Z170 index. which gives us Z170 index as 3.7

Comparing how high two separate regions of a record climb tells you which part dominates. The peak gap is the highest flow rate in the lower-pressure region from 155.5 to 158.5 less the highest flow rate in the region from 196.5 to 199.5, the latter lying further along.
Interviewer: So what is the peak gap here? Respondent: 16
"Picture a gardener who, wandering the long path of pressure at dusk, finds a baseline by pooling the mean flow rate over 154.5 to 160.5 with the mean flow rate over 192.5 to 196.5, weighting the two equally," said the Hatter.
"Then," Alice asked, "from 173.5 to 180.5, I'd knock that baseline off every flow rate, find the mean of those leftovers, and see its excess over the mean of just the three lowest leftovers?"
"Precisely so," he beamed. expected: 4.5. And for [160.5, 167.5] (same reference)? 4.1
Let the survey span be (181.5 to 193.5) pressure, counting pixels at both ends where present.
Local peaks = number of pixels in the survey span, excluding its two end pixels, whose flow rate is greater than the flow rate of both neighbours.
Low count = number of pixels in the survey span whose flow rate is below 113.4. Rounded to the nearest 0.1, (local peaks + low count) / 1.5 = 8.7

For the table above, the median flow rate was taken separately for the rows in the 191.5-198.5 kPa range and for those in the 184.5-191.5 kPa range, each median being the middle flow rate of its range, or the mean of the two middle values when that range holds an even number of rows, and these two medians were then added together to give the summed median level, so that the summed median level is 214.5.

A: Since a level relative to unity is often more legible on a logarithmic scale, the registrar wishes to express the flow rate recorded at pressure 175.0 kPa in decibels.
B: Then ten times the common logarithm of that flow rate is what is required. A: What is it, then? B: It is 20.9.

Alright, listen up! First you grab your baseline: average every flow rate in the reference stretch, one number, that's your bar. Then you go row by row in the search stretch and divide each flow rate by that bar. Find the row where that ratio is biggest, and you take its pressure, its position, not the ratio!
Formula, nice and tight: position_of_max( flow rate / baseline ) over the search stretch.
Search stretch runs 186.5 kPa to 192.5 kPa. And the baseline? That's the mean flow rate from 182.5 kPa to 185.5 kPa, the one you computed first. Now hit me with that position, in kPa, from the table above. 190.0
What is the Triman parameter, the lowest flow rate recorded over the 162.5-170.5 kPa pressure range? 113.5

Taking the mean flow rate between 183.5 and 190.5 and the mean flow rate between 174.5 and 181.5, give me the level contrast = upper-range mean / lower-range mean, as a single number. 0.92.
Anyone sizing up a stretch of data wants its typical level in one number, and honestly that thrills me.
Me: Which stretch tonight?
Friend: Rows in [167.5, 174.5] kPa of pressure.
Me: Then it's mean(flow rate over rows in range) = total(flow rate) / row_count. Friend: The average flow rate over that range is 123.1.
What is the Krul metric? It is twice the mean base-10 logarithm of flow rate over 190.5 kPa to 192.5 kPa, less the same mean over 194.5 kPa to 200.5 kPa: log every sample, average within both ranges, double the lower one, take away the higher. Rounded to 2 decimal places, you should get 2.04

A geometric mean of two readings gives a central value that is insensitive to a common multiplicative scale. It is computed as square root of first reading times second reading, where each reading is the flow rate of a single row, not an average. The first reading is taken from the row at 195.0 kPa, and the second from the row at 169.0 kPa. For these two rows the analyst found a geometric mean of 112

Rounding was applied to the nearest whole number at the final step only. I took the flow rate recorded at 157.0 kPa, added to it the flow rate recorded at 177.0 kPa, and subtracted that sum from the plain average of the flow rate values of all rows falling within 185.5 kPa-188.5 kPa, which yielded -139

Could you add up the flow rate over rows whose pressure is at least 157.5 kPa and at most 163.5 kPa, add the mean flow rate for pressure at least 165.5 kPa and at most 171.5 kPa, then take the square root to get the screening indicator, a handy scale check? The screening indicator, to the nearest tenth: 28.8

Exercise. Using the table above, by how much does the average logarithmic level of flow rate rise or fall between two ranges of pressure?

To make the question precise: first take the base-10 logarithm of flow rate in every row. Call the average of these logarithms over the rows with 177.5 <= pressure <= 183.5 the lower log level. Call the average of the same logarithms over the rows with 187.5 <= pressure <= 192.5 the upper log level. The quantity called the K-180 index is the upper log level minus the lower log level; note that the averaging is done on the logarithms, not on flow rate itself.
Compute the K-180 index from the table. -0.027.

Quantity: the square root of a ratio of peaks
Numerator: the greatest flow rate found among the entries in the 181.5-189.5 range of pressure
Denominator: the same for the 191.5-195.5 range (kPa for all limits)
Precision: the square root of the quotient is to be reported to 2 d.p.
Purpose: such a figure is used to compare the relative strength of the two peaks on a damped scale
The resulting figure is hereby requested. 1.05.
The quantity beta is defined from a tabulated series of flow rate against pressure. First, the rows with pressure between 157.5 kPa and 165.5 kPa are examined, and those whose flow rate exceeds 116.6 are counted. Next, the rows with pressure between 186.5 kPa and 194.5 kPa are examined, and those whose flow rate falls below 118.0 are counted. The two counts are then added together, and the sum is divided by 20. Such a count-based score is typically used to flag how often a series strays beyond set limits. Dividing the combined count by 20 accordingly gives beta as 0.70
